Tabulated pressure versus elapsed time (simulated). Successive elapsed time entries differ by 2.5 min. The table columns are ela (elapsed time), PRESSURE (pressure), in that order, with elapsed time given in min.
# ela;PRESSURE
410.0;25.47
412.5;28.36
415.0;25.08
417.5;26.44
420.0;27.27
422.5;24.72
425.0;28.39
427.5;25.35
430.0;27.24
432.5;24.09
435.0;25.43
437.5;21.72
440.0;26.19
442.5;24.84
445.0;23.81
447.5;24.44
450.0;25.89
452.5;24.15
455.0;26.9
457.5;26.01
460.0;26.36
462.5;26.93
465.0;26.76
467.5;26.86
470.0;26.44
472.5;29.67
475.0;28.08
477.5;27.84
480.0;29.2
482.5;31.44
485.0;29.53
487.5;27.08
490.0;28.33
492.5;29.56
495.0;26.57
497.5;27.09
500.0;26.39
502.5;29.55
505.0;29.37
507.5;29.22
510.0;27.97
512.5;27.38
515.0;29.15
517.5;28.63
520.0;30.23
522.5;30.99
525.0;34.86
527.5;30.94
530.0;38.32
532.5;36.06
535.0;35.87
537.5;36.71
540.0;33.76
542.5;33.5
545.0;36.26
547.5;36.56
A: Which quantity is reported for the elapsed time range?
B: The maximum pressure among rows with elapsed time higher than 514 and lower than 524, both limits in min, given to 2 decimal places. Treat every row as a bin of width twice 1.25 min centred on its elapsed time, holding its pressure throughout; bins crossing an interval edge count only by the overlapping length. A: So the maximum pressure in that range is 30.99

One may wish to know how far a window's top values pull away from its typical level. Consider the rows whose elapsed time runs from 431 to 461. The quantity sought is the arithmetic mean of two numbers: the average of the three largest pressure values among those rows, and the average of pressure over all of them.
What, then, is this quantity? 26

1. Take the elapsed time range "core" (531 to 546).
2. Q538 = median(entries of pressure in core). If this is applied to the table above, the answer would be 36.0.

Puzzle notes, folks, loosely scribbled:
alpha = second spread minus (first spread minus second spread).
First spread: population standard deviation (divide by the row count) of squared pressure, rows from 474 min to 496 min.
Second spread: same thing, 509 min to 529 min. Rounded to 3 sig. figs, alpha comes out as 194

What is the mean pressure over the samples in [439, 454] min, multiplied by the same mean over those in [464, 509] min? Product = 704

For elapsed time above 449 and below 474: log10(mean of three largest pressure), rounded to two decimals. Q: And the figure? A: 1.44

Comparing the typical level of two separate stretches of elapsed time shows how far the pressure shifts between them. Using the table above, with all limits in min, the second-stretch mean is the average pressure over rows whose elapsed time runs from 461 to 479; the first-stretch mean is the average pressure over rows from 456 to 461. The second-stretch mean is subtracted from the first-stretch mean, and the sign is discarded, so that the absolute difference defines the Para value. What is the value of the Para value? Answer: 1.3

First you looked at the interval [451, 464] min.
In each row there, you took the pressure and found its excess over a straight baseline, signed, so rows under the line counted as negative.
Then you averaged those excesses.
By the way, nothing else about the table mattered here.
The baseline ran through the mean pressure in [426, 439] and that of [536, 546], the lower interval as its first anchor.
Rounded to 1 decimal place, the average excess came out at -1.1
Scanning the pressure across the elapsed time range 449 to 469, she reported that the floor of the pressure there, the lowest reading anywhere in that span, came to 24.15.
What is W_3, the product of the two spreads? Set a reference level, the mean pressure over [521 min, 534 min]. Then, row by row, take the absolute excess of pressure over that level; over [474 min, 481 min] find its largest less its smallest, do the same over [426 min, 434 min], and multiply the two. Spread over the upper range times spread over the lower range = 4.3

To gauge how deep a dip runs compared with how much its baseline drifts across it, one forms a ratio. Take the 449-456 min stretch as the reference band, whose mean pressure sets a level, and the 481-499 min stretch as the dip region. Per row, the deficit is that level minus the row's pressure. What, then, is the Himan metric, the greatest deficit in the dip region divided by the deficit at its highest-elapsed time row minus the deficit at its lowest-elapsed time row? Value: 0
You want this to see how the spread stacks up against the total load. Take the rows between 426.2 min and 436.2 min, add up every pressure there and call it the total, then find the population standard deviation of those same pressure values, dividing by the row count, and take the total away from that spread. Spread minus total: -101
